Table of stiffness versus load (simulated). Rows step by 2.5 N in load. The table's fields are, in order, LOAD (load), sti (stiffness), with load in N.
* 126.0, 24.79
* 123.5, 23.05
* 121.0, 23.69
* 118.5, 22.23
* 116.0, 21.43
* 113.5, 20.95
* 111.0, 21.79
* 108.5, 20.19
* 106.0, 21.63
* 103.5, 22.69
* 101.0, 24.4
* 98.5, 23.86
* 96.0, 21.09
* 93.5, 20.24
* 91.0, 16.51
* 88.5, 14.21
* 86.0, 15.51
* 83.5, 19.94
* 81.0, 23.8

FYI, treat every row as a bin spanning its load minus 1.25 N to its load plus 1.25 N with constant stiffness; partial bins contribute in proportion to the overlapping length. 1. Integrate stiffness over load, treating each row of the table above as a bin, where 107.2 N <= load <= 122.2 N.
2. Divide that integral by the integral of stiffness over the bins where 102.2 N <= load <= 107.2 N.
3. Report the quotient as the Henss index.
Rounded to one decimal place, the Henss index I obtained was 2.9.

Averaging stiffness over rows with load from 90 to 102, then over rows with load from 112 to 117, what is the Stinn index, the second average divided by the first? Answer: 1.00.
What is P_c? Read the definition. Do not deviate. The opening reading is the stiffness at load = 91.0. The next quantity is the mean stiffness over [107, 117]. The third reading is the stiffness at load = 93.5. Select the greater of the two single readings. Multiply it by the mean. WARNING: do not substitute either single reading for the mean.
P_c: 427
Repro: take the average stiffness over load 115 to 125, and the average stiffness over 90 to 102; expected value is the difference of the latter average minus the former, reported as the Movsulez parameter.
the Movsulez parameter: -1.4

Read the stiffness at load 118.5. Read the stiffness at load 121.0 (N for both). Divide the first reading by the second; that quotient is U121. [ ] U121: 0.94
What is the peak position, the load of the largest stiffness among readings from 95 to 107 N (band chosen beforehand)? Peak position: 101.0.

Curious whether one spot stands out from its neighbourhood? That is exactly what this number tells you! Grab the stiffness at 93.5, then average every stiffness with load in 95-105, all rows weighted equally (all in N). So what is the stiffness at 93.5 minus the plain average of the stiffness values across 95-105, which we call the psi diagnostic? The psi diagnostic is -2.8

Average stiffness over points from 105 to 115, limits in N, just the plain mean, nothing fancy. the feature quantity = 21.1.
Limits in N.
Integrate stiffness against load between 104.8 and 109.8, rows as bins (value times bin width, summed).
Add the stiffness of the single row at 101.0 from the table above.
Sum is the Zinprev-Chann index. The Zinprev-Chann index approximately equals 129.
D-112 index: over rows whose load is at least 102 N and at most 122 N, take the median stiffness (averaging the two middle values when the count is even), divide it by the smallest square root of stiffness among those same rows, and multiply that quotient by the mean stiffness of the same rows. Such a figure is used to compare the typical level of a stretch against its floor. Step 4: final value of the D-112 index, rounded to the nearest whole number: 105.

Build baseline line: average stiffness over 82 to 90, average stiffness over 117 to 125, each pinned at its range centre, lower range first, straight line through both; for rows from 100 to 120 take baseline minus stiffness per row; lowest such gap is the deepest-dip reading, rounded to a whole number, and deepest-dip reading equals -5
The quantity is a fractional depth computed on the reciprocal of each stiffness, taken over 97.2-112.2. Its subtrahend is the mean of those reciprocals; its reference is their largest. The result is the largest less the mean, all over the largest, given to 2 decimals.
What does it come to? 0.10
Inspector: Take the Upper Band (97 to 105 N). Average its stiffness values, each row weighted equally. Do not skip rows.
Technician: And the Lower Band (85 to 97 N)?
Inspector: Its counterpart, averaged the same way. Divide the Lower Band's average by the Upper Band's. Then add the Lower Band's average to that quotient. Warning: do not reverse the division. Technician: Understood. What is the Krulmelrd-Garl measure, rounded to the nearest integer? 18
